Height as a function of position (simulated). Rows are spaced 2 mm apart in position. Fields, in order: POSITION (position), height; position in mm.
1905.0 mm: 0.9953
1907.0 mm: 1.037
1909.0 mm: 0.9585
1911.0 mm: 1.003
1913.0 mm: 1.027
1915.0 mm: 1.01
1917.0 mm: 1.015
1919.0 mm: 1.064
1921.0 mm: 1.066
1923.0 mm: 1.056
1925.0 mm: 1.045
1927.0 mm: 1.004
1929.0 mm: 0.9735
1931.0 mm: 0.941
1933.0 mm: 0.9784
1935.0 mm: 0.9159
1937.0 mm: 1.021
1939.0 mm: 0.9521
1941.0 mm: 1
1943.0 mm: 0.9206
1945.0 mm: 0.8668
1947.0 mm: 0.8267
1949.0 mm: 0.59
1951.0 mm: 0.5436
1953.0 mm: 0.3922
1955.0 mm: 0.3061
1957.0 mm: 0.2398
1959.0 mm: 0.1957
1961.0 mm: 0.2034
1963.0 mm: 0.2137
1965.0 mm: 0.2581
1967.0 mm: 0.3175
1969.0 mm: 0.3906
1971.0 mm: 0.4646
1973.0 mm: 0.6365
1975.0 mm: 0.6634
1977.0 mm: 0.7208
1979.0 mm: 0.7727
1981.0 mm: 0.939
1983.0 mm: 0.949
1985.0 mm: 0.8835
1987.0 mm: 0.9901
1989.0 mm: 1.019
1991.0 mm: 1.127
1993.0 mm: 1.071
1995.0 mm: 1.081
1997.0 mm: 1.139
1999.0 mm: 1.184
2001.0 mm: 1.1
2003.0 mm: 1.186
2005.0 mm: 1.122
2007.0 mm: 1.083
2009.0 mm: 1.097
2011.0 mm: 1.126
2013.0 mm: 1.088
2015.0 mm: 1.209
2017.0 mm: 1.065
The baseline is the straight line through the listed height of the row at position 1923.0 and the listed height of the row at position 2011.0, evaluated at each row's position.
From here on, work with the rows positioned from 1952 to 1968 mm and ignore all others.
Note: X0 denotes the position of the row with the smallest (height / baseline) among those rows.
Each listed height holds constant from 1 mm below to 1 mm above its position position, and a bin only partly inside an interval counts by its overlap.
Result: 1959.0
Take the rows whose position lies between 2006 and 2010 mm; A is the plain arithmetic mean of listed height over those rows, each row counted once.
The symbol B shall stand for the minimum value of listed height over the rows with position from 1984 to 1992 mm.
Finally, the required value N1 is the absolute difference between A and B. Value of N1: 0.21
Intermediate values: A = 1.09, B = 0.8835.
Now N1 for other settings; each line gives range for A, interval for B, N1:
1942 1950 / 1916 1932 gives 0.14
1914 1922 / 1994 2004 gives 0.04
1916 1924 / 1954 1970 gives 0.85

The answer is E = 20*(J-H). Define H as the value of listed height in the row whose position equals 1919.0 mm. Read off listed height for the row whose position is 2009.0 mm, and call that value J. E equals 1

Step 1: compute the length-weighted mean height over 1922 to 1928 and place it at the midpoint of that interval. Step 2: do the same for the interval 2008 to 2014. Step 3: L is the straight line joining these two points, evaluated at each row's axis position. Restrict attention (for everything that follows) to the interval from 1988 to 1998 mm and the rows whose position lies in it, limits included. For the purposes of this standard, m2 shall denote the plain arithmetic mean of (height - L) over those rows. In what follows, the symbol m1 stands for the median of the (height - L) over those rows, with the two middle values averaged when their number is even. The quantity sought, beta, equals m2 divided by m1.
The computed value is 0.19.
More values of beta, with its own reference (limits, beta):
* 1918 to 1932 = -1.36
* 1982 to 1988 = 1.07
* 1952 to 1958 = 0.99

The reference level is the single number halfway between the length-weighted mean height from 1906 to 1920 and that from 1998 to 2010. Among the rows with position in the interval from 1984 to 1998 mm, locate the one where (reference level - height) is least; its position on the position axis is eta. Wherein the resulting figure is 1997.0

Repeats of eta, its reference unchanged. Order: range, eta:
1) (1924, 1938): 1925.0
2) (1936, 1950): 1937.0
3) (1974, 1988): 1987.0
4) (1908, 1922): 1921.0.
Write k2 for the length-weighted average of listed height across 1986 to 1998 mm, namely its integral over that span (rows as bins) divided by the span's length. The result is 1.1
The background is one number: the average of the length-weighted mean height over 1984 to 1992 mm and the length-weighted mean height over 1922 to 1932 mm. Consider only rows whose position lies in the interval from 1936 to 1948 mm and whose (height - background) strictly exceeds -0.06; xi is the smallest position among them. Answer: 1937.0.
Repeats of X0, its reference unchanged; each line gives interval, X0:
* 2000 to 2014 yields 2007.0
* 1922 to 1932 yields 1931.0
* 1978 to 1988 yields 1979.0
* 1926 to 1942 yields 1935.0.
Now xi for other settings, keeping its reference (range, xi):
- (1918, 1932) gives 1919.0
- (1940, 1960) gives 1941.0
